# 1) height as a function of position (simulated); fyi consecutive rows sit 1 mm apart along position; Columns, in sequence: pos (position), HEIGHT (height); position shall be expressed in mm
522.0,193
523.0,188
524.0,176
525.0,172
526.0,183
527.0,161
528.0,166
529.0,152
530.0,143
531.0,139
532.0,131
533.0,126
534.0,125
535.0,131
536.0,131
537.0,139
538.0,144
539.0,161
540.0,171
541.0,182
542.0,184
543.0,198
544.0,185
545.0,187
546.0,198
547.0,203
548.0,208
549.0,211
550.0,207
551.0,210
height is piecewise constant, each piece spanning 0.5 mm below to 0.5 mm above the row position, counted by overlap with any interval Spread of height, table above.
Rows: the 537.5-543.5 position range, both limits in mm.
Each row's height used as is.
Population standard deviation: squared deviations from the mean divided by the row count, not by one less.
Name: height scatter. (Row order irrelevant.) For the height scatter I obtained 17.4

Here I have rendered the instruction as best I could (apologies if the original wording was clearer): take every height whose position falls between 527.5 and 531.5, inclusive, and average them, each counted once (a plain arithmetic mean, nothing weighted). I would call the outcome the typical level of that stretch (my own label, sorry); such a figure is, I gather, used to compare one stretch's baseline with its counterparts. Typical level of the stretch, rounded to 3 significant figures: 150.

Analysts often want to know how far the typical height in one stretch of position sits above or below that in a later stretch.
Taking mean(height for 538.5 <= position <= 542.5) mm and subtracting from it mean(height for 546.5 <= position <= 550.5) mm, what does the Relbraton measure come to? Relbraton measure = -33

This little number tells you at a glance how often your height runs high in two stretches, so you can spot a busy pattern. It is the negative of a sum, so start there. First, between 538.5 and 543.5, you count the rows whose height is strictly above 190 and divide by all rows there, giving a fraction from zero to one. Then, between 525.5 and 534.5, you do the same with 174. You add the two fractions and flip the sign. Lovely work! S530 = -0.31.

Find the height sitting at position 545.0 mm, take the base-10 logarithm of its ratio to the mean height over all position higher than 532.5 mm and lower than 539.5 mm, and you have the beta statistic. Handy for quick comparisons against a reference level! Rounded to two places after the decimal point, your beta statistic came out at 0.14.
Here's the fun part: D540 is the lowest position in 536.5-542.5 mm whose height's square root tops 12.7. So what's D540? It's 540.0 mm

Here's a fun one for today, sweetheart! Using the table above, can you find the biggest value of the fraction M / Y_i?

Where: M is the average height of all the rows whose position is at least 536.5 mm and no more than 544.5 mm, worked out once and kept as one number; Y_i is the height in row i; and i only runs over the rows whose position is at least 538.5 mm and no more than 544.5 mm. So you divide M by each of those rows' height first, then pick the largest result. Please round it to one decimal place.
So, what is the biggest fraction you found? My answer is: 1.1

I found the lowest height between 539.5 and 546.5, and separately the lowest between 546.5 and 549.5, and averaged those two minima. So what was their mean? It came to 187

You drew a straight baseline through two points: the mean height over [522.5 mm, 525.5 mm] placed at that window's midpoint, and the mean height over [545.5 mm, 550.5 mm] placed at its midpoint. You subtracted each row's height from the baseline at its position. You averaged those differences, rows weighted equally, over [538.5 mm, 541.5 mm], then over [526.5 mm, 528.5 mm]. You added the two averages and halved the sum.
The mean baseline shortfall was 22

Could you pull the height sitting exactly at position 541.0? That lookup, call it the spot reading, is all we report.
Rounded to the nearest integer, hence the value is 182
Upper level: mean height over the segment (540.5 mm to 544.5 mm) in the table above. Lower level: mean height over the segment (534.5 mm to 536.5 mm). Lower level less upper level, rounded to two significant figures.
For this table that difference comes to -56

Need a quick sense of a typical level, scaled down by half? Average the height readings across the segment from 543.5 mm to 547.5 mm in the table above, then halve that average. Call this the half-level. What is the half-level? 97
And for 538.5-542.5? 87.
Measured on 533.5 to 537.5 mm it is 66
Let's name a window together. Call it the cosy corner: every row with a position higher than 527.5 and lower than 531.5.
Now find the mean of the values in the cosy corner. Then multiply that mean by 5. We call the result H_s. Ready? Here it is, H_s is 750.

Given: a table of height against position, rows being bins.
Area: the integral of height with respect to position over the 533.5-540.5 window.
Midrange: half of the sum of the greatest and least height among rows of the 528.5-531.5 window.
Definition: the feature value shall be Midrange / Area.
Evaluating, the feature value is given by 0.15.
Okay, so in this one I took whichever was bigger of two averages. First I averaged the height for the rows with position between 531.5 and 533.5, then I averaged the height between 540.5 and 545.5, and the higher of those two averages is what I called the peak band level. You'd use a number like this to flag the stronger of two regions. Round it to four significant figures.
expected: 187.2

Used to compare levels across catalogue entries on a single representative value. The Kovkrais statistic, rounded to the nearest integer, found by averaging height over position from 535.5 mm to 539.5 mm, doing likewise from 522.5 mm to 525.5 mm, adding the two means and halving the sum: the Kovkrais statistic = 161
